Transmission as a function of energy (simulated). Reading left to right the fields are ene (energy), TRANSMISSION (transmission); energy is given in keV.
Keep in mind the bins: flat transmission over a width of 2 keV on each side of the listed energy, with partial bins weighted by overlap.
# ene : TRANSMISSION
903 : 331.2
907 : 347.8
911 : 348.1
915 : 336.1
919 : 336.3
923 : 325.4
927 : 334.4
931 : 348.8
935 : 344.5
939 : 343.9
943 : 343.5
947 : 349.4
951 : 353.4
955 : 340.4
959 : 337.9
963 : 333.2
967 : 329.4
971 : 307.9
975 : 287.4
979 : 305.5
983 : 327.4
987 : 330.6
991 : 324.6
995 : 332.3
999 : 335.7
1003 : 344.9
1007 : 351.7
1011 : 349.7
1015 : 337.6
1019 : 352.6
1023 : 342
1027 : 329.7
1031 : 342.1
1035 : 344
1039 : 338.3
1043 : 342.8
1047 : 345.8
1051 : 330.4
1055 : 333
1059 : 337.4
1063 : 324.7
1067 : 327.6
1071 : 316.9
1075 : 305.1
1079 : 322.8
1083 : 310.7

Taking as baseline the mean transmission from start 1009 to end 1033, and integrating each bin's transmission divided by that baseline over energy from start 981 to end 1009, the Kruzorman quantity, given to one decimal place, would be 27.4 keV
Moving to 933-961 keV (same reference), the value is 28.2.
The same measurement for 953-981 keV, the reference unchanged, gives 26.2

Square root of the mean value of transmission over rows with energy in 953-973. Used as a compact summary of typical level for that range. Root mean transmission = 18.2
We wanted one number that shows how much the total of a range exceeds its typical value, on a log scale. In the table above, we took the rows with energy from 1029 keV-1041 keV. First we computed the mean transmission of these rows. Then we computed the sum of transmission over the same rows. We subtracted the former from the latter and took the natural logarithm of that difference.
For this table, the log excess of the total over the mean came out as 6.53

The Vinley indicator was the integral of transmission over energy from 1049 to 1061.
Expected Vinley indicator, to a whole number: 4003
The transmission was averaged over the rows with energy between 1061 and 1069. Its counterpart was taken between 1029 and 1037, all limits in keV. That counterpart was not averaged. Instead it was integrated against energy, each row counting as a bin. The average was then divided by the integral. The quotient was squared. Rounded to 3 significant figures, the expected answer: 0.0141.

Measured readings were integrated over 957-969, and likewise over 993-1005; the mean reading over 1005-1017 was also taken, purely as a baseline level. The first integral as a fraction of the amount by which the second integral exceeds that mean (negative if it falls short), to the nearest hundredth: 1.08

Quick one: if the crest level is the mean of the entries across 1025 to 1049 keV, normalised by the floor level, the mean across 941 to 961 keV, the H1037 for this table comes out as 0.99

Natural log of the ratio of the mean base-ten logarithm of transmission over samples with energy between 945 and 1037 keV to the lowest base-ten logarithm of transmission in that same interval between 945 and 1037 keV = 0.026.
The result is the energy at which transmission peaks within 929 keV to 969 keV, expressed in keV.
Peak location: 951 keV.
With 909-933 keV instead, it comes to 931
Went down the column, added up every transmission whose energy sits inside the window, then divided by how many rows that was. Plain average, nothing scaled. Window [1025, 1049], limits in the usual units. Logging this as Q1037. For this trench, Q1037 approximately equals 340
